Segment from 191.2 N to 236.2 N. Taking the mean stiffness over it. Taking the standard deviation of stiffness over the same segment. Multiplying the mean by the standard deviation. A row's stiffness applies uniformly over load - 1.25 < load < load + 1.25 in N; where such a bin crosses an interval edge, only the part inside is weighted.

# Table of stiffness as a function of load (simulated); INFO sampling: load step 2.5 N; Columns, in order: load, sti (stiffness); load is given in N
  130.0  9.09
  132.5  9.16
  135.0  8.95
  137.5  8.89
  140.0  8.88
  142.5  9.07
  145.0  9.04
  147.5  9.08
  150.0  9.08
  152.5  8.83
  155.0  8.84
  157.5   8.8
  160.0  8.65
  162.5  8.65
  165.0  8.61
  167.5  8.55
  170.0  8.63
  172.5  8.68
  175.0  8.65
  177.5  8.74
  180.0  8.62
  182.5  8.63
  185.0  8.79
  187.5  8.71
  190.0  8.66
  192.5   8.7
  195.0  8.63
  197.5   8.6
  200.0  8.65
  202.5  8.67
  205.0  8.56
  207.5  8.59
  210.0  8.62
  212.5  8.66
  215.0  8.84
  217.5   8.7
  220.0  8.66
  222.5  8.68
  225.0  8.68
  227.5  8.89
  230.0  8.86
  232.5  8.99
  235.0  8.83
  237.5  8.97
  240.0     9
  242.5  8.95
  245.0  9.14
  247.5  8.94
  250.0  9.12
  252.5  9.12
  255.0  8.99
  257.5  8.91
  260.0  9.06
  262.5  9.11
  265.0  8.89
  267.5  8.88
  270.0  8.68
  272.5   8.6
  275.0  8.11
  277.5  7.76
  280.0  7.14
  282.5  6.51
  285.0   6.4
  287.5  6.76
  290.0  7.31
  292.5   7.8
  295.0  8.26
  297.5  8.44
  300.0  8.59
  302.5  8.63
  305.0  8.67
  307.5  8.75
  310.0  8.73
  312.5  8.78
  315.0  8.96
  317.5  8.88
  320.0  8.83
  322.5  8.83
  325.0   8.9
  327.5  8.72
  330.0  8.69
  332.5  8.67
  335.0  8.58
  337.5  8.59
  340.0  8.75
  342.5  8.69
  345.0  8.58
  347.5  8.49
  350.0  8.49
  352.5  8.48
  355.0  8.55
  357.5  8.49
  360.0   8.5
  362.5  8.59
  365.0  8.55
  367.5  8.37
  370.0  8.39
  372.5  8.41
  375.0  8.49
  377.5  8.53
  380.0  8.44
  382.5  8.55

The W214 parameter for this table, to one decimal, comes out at 1.0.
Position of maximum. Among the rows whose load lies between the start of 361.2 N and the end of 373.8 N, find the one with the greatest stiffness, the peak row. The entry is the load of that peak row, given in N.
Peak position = 362.5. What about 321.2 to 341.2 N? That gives 325.0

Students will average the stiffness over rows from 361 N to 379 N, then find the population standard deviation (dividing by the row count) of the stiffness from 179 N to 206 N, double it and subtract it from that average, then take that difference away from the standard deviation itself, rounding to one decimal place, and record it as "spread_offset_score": -8.3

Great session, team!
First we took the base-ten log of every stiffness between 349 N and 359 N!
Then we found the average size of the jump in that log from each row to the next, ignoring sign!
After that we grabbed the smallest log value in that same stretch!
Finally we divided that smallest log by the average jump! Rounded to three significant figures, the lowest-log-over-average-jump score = 390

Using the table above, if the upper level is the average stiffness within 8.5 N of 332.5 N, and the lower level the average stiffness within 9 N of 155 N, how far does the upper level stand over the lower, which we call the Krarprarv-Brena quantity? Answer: -0.15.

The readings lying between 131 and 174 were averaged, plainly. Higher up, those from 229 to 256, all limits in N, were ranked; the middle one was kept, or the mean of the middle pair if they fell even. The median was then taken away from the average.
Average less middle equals -0.14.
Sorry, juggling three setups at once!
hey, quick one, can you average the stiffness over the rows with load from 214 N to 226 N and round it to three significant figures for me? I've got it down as 8.71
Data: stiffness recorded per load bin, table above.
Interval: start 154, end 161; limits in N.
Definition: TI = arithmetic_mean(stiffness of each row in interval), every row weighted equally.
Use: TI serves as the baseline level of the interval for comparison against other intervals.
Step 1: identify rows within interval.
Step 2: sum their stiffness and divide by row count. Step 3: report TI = 8.76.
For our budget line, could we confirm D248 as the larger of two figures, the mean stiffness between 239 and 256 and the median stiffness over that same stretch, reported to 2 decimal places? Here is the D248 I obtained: 9.04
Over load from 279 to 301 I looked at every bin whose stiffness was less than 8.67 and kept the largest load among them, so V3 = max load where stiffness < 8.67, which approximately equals 300.0 N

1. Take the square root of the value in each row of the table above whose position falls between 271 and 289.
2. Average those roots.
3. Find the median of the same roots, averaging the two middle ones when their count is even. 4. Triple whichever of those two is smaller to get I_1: 8.02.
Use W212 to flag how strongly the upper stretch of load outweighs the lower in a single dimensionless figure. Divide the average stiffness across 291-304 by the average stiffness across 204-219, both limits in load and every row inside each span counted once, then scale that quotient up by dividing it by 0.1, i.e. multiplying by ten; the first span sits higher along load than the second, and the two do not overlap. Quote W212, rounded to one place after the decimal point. 9.6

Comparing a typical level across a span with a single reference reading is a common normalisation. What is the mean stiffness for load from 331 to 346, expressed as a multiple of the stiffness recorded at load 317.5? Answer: 0.97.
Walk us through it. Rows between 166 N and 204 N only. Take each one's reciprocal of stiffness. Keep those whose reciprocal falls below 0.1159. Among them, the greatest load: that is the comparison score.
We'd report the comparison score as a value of 202.5 N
